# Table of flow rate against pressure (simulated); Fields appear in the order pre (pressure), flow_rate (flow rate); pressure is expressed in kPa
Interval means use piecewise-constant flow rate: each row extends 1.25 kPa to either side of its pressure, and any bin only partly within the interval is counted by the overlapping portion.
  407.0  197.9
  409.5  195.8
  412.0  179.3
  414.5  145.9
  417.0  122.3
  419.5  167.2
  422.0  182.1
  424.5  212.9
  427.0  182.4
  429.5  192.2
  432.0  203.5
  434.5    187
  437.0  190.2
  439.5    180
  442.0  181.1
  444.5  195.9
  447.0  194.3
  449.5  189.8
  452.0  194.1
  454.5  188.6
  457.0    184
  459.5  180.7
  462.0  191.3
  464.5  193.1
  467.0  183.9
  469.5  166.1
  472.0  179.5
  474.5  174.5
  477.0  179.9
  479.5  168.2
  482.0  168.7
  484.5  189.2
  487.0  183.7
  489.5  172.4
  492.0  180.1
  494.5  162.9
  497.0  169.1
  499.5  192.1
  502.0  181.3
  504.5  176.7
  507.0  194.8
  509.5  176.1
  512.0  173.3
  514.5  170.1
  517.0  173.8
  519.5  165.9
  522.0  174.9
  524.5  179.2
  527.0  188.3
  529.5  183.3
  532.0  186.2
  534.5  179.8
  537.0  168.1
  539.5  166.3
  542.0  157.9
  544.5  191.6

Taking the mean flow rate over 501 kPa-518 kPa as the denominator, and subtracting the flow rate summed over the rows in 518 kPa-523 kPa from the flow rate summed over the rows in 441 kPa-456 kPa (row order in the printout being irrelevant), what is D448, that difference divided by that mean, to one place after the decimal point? 4.5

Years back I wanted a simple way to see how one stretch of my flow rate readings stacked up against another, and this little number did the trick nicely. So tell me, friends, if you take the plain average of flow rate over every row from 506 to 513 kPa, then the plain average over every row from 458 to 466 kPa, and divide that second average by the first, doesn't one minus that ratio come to -0.038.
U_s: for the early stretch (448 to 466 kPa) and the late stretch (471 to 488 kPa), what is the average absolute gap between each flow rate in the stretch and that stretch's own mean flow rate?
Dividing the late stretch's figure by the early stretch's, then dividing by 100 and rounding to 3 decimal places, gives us 0.016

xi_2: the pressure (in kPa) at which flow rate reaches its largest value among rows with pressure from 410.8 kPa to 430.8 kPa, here 424.5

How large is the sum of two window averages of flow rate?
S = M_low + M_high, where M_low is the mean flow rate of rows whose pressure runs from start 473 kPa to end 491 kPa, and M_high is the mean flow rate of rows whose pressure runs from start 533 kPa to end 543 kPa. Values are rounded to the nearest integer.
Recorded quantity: 345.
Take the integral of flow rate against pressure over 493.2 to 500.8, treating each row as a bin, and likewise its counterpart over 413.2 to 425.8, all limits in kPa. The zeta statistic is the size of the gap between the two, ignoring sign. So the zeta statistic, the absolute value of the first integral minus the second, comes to 766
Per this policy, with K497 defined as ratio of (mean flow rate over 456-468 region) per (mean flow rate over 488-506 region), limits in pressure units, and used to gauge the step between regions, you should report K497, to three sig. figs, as 1.06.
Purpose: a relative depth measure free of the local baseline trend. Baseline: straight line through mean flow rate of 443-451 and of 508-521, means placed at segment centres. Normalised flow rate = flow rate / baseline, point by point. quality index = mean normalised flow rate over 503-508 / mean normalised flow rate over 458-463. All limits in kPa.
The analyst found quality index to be 1.08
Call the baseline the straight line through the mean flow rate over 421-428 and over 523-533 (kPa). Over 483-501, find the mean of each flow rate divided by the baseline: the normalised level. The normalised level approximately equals 0.95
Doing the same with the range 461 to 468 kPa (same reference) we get 1.00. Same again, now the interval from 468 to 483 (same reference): 0.92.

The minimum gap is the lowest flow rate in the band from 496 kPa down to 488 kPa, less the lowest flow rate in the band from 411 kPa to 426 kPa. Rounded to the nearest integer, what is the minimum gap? 41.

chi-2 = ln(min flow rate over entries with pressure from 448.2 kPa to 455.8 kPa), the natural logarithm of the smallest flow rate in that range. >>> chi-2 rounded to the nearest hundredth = 5.24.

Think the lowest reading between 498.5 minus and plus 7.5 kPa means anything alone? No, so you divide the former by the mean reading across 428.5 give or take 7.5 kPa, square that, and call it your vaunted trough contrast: 0.71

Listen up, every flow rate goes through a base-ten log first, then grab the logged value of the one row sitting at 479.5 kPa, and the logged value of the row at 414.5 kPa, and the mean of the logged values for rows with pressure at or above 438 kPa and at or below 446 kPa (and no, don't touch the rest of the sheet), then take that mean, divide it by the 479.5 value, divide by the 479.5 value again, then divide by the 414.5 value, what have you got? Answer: 0.212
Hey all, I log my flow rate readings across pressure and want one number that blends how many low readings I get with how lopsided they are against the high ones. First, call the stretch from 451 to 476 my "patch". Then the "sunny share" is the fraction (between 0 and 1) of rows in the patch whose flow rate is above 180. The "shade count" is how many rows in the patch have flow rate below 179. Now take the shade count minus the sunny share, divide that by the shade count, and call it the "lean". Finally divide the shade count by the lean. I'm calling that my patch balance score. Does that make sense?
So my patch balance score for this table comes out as 3.1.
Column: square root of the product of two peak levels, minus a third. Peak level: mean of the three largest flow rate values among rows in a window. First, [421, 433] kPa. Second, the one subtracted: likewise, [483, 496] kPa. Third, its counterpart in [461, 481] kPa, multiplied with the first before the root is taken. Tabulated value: 12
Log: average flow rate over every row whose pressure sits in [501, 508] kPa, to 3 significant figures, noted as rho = 184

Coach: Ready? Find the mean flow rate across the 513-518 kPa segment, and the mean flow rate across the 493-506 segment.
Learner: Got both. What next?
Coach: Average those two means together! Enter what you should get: 174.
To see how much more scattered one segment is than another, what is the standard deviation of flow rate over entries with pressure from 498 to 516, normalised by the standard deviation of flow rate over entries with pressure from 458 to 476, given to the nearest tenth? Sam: 1.0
